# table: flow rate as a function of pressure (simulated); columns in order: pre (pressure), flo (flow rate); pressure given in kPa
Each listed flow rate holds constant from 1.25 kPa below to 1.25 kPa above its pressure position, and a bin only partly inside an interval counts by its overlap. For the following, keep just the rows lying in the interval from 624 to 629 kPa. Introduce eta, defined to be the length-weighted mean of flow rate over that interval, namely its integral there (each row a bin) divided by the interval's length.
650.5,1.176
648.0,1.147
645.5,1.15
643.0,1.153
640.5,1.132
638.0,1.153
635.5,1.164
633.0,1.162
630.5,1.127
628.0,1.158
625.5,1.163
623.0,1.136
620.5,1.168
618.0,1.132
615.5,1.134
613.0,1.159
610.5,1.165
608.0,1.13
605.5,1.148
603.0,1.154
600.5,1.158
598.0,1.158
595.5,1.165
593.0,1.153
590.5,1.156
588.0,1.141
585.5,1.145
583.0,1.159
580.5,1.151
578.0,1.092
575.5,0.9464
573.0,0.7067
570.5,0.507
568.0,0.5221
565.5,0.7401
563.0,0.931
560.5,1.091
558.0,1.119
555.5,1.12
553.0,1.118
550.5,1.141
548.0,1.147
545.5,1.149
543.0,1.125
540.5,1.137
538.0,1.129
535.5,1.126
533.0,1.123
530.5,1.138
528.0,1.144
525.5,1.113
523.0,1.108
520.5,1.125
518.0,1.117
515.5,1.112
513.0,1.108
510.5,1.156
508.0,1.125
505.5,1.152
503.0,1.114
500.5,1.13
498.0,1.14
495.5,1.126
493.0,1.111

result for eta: 1.159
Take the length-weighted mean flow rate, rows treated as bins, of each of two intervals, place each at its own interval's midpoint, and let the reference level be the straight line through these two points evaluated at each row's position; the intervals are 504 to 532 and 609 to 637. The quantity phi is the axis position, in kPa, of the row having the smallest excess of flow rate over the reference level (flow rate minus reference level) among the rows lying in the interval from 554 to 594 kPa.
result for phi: 570.5 kPa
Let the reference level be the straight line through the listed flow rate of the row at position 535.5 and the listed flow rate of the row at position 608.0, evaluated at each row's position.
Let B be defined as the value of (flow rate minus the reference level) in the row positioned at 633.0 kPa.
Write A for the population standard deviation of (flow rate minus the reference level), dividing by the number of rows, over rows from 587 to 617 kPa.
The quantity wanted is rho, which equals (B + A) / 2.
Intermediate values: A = 0.01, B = 0.03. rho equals 0.02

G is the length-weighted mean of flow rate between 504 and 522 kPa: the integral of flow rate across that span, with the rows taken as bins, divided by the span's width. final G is 1.13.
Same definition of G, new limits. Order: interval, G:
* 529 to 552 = 1.13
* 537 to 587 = 1.01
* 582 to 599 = 1.15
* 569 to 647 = 1.11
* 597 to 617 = 1.15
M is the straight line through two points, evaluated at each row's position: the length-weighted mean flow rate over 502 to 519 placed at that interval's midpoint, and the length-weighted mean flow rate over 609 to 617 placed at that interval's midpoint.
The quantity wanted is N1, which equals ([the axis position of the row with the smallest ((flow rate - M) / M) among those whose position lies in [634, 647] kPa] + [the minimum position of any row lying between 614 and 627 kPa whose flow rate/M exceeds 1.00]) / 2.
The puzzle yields 630.5 kPa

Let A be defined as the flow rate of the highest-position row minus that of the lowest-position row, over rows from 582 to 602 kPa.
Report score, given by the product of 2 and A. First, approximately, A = -0.001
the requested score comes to 0.00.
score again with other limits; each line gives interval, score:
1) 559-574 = -0.77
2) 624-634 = 0.00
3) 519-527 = -0.02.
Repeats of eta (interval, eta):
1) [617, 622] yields 1.150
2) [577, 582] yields 1.125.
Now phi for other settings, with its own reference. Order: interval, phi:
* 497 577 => 570.5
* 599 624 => 618.0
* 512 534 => 523.0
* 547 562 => 560.5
